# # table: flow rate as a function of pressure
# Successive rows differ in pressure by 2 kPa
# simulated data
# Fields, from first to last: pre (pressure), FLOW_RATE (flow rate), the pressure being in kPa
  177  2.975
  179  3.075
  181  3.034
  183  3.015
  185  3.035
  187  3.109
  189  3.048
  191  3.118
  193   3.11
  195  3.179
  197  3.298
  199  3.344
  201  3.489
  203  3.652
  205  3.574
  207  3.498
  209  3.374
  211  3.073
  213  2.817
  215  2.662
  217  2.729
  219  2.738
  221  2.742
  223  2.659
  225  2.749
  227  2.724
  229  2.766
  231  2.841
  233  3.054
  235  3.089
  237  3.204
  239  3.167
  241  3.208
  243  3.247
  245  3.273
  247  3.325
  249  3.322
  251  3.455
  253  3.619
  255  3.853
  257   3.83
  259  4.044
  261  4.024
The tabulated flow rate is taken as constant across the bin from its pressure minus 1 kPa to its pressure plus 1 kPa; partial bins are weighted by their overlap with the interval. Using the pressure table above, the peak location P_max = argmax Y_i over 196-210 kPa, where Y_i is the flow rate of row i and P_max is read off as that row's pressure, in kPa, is 203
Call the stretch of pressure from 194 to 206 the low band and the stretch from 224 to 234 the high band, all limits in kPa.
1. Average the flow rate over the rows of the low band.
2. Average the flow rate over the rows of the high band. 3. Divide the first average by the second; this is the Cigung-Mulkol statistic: 1.21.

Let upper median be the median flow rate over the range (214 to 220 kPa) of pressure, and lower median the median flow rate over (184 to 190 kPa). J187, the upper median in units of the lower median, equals 0.90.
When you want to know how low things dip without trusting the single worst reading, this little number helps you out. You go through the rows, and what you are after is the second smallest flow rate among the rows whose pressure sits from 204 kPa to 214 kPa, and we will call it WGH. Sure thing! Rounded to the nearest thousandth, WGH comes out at 3.073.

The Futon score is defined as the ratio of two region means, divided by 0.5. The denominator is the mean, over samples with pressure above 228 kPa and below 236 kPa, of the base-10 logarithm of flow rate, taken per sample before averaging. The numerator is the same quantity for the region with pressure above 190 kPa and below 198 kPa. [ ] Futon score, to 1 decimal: 2.1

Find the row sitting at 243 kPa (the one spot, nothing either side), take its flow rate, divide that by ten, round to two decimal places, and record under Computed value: 0.32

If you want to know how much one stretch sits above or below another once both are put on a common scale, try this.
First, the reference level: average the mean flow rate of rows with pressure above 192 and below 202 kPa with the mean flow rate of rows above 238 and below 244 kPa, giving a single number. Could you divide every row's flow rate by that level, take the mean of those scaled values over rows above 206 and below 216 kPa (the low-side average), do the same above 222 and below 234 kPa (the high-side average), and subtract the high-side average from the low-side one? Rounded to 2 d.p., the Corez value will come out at 0.09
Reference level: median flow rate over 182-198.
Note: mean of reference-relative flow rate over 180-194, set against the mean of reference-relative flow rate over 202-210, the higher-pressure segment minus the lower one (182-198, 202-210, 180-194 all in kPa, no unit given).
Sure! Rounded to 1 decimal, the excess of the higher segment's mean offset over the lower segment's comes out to 0.5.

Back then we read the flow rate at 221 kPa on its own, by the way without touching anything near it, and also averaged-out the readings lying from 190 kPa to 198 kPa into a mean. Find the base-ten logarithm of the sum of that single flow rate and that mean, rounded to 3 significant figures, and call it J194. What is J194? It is 0.772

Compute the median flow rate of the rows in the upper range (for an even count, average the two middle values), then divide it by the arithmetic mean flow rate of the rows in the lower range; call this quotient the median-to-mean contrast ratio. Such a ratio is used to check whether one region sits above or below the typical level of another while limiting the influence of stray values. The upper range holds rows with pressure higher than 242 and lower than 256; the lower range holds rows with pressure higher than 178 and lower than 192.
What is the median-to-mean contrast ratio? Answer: 1.09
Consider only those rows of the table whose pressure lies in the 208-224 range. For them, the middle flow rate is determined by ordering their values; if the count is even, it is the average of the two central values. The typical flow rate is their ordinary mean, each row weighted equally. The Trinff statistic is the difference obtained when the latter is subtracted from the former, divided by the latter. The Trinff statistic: -0.038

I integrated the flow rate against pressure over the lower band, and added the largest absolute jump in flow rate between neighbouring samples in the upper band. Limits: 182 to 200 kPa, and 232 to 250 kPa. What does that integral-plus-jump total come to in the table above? 56.6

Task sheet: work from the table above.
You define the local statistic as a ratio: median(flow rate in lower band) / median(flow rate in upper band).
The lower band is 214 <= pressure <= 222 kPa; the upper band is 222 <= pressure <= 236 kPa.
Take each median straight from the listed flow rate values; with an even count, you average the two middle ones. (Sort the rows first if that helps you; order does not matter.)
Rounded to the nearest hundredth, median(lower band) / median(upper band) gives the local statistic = 0.99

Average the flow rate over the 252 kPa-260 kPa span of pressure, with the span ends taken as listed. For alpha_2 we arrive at 3.84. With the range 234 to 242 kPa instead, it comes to 3.17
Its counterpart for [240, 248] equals 3.26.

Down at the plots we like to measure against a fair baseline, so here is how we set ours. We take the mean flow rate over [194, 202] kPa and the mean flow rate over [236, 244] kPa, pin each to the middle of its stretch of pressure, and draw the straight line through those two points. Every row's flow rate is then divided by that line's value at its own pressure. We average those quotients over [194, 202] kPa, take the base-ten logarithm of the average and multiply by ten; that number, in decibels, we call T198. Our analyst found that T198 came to 0.0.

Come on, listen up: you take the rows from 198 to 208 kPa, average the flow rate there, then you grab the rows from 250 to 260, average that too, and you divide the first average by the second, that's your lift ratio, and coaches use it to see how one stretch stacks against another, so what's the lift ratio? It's 0.93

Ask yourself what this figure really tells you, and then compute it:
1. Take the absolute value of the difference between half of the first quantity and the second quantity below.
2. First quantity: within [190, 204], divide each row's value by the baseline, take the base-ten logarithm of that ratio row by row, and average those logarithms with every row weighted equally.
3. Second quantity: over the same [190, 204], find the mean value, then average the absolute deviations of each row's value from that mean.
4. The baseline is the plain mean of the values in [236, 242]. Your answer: 0.15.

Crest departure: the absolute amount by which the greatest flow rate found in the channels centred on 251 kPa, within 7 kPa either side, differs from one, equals 2.9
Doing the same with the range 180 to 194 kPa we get 2.1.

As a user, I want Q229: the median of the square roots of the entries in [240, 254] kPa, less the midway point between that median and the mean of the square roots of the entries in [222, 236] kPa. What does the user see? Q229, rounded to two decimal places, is 0.07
